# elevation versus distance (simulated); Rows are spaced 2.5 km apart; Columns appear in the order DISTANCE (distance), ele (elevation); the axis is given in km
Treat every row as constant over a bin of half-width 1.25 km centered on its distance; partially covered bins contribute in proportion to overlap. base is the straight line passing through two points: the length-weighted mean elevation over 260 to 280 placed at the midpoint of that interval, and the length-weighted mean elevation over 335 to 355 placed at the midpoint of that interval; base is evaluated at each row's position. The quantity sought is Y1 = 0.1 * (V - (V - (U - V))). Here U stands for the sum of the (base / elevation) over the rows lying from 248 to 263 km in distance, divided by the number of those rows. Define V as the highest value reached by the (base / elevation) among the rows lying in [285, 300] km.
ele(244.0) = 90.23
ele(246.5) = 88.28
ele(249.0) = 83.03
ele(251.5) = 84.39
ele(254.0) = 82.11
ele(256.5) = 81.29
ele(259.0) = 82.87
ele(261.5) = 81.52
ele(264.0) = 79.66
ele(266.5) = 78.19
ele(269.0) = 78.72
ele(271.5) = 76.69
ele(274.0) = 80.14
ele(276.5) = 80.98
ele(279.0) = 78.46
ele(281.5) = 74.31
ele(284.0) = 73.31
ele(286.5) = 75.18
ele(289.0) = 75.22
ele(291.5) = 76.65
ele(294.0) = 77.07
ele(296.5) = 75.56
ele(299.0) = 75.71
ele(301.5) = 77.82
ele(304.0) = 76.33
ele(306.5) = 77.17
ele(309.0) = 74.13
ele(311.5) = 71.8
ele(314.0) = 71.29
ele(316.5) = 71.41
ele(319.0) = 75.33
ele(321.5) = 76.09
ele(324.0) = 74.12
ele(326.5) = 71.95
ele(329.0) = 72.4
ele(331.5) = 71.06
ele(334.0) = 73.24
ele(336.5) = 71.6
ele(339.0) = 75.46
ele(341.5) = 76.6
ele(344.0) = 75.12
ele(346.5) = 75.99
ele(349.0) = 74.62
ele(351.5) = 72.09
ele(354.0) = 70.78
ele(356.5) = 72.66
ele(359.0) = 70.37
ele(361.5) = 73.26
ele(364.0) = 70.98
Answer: -0.0066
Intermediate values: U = 0.97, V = 1.040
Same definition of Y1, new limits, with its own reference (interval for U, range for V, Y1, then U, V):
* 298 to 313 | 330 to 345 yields -0.0037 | 1.02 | 1.056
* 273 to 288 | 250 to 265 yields 0.0020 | 1.02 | 1.001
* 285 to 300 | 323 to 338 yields -0.0031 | 1.02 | 1.056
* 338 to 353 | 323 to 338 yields -0.0068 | 0.99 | 1.056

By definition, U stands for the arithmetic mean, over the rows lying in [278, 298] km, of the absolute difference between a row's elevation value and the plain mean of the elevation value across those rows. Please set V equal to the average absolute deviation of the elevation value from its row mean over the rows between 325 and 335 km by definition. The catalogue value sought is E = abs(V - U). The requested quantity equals 0.60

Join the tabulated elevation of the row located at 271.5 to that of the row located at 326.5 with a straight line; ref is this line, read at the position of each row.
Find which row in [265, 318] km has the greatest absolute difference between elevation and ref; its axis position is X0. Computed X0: 276.5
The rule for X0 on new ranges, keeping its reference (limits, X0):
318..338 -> 321.5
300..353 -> 341.5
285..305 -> 301.5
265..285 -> 276.5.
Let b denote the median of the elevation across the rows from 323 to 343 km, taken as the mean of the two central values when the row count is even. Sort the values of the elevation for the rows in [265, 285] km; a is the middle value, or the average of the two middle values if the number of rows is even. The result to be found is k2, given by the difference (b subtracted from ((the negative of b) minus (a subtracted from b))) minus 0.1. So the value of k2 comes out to -140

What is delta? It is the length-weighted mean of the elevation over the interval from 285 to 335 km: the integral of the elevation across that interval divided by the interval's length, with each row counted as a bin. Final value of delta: 74.5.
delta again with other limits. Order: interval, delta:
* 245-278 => 81.4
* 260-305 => 77.3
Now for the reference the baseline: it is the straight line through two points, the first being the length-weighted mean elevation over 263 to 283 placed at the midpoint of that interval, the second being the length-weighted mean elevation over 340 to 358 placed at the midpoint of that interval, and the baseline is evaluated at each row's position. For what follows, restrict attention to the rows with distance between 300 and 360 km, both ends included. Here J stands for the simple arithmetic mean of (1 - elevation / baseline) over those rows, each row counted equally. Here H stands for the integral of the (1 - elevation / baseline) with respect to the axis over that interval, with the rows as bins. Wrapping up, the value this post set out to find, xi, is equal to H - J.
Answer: 1.0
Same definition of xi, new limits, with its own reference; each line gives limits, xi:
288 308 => 0.1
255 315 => 0.4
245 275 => -0.9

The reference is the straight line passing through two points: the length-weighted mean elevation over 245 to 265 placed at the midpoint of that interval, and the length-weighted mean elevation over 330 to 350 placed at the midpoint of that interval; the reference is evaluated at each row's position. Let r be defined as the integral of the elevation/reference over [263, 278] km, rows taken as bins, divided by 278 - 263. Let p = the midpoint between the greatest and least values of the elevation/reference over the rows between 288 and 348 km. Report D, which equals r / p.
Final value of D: 0.99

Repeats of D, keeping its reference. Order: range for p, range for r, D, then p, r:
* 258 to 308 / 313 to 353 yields 1.02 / 0.960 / 0.983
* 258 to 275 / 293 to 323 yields 0.99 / 0.973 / 0.967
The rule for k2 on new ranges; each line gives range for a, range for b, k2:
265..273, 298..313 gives -150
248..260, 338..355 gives -143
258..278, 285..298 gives -147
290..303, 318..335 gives -143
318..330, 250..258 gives -172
